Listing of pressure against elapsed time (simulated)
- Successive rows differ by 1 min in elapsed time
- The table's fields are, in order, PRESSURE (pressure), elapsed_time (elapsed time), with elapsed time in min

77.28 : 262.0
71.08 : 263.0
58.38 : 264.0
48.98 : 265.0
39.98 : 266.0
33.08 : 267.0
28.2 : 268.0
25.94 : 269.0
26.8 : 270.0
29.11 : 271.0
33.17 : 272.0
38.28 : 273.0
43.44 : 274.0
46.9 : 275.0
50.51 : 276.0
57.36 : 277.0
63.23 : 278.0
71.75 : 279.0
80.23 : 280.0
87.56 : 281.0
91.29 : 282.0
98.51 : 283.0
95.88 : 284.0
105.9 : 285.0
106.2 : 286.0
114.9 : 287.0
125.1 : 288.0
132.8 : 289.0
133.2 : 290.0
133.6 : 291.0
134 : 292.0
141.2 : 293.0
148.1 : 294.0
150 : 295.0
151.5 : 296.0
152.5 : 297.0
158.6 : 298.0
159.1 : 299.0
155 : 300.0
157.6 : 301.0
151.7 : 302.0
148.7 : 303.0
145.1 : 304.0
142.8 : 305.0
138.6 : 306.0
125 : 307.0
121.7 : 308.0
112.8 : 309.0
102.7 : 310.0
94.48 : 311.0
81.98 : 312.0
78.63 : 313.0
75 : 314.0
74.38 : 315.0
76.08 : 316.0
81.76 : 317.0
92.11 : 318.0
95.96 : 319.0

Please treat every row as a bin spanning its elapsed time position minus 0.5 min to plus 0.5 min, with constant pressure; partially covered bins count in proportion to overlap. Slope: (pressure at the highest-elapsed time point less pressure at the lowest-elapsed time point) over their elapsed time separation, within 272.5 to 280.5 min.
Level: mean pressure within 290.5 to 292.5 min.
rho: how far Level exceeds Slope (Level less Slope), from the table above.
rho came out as 128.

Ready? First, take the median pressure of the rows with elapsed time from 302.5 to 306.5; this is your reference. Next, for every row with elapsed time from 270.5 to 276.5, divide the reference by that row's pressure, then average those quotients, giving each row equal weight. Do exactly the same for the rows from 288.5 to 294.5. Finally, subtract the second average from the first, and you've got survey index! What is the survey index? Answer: 2.7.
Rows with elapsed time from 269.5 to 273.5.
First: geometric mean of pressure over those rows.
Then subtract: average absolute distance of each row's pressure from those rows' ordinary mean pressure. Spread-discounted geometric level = 28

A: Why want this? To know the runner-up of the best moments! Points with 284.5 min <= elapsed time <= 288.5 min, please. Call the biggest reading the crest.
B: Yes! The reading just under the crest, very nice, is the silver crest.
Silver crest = 114.9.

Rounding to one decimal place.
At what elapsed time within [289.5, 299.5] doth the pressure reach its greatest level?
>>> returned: 299.0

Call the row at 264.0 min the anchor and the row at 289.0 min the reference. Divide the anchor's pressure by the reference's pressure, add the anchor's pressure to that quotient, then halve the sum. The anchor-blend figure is 29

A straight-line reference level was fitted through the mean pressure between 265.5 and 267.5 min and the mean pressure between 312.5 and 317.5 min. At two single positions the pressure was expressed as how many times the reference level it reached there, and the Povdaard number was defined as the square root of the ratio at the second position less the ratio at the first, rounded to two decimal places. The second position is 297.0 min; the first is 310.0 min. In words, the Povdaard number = 1.02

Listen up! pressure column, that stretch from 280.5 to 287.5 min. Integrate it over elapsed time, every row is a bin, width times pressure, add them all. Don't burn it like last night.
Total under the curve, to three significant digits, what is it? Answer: 700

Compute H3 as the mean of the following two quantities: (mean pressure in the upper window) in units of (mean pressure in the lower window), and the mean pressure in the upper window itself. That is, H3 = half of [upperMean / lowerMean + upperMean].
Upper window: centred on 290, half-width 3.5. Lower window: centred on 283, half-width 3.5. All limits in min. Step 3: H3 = 66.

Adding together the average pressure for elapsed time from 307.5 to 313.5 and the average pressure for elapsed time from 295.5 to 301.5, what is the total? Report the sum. 254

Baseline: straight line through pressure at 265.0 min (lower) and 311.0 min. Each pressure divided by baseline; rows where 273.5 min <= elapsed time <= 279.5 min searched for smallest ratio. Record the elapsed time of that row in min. 274.0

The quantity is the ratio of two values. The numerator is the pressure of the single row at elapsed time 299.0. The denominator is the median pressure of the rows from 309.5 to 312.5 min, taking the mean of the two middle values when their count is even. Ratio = 1.68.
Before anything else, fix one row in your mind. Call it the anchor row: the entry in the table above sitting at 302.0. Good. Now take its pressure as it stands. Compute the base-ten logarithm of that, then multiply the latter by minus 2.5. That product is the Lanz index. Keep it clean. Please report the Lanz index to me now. -5.45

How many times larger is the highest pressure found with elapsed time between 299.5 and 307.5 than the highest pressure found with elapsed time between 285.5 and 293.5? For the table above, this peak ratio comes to 1.1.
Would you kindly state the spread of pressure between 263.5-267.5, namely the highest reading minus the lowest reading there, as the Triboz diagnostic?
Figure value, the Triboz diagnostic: 25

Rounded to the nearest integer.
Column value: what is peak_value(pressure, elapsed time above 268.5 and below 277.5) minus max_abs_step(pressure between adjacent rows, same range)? 51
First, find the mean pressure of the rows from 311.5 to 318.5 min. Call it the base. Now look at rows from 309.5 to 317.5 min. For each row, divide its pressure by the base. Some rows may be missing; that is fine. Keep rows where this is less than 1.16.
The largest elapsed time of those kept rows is 317.0 min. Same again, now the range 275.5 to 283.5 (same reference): 282.0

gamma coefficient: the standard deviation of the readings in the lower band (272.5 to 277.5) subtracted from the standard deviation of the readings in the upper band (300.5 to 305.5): -1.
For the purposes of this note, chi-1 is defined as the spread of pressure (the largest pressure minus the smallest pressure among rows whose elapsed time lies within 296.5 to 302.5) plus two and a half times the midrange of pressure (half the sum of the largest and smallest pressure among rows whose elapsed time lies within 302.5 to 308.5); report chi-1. 345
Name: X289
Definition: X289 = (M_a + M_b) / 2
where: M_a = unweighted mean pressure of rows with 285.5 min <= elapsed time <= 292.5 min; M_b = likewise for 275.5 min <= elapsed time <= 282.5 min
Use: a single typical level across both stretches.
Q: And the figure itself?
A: 99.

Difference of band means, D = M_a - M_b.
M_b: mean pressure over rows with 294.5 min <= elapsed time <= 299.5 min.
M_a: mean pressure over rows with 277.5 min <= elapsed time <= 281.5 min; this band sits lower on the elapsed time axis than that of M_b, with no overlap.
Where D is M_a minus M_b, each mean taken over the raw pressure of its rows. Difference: -79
